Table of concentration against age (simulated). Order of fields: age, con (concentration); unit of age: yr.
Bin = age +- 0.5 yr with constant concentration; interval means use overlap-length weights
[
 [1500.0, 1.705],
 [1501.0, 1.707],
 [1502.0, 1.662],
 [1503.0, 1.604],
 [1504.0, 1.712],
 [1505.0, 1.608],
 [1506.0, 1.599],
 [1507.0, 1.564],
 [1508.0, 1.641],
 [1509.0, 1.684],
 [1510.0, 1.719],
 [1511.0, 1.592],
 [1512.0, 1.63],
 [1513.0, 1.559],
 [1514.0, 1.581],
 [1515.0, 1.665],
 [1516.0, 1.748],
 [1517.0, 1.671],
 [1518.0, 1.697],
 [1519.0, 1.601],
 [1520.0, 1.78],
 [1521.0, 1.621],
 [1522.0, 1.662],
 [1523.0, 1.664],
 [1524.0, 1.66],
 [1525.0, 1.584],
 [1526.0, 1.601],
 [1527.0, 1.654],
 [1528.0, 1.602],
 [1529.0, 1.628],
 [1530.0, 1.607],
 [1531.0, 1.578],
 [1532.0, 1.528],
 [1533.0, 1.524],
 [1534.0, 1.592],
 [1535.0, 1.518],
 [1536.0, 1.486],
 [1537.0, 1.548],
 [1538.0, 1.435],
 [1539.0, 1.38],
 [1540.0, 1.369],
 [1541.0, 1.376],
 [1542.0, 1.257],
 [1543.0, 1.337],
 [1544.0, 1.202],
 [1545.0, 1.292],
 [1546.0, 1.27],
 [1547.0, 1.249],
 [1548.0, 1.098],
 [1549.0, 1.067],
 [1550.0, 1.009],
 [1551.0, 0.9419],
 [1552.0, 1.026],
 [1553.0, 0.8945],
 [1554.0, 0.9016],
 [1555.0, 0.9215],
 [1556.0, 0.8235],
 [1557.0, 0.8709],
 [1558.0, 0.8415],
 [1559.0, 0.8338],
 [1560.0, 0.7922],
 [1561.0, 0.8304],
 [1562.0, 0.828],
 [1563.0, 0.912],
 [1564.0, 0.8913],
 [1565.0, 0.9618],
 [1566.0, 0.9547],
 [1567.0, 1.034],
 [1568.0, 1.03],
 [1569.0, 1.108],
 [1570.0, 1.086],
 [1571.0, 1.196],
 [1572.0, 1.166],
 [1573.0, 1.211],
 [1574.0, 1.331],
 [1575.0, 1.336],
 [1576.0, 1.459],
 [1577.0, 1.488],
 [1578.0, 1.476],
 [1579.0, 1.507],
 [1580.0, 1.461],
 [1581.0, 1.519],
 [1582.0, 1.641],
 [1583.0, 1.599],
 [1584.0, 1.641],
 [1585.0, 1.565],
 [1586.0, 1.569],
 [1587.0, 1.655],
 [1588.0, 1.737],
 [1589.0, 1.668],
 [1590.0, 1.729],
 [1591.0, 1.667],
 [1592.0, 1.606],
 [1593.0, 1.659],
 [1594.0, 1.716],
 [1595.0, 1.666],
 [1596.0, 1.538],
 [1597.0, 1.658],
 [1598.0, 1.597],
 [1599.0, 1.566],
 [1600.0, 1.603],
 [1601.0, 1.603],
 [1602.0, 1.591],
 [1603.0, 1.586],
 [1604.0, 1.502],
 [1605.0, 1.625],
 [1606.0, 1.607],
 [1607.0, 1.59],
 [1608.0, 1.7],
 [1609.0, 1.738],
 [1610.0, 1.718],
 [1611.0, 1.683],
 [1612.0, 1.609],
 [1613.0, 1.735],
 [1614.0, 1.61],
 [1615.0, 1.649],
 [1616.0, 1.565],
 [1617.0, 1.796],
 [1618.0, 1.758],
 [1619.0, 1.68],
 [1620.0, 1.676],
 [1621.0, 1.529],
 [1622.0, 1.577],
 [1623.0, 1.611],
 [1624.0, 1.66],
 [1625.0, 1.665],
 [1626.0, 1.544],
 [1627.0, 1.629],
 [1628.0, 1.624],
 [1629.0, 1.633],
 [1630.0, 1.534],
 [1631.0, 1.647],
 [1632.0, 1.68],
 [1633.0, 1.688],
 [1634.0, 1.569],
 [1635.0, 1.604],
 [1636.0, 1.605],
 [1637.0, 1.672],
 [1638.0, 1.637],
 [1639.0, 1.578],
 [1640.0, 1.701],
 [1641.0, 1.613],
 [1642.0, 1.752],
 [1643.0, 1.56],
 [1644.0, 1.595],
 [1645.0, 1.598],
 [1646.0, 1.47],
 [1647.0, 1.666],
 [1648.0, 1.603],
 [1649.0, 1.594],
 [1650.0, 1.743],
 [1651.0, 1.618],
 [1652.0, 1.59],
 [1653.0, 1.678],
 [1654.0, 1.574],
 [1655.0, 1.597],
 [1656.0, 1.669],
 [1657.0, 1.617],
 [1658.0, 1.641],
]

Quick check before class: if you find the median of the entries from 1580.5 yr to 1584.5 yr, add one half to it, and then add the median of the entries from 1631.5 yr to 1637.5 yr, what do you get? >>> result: 3.76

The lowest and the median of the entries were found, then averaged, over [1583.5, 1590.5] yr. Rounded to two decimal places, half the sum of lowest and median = 1.61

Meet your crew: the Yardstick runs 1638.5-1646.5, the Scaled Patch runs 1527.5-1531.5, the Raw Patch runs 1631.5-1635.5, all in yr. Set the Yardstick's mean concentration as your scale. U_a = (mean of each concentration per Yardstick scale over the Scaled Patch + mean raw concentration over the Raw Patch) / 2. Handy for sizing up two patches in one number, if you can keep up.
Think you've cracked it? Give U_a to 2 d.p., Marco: 1.32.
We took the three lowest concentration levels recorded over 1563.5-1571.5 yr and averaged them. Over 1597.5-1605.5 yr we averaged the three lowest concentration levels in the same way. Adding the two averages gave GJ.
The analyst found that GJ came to 2.49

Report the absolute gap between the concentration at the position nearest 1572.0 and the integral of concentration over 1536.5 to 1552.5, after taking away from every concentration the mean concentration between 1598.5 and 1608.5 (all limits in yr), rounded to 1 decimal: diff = 5.3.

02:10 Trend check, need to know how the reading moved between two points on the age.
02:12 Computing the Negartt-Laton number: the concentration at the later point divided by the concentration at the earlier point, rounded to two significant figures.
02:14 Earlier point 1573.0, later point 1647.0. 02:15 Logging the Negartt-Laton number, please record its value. 1.4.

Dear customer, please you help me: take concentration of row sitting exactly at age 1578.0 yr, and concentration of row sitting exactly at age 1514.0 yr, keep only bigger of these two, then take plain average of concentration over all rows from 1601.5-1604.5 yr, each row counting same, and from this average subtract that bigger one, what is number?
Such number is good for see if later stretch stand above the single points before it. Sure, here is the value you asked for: -0.02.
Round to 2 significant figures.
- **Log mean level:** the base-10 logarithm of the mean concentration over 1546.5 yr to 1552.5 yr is 0.027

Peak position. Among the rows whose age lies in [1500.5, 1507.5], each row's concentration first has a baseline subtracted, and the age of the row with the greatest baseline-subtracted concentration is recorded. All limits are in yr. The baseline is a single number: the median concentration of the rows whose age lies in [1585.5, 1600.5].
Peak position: 1504.0 yr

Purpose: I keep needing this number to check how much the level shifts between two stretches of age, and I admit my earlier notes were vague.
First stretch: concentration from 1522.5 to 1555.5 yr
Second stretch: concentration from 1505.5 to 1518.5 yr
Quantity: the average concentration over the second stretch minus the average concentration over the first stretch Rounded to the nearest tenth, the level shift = 0.3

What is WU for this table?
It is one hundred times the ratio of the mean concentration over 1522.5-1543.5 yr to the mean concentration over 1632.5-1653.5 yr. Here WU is 94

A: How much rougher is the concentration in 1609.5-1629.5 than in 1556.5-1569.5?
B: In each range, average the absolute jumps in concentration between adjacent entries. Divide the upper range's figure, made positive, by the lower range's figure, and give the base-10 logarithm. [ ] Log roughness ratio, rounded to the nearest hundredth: 0.26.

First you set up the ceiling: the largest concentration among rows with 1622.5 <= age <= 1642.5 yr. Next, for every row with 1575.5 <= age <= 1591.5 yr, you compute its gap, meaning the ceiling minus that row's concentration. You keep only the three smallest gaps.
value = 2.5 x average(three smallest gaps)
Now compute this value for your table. 0.10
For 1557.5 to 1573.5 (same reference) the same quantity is 1.40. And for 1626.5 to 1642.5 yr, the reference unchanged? 0.10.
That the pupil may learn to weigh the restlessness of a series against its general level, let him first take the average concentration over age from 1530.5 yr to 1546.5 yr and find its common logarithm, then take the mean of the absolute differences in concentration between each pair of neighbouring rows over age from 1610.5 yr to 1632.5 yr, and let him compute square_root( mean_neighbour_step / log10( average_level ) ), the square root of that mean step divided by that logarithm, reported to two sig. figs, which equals 0.70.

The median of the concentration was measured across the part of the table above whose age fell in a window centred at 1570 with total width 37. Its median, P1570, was 1.11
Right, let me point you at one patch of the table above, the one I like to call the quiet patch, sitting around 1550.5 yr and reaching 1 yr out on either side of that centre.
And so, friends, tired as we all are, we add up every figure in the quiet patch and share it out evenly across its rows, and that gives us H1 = 0.98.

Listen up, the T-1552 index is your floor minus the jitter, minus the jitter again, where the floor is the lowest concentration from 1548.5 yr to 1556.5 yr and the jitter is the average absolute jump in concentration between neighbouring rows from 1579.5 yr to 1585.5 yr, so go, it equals 0.69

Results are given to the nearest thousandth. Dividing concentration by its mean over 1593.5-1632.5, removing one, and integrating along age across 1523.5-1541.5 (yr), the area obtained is -1.059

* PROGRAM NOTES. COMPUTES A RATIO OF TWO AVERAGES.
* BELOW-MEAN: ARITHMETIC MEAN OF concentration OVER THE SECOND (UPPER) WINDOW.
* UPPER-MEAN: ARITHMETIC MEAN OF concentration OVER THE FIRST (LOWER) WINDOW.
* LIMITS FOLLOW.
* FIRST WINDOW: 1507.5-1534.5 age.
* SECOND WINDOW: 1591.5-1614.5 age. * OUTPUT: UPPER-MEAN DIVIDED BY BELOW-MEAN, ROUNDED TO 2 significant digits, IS 1.0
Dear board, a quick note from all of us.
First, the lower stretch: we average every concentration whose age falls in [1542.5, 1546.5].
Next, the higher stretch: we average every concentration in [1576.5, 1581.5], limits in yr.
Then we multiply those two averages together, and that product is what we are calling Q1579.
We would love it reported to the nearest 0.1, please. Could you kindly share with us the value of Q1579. 1.9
